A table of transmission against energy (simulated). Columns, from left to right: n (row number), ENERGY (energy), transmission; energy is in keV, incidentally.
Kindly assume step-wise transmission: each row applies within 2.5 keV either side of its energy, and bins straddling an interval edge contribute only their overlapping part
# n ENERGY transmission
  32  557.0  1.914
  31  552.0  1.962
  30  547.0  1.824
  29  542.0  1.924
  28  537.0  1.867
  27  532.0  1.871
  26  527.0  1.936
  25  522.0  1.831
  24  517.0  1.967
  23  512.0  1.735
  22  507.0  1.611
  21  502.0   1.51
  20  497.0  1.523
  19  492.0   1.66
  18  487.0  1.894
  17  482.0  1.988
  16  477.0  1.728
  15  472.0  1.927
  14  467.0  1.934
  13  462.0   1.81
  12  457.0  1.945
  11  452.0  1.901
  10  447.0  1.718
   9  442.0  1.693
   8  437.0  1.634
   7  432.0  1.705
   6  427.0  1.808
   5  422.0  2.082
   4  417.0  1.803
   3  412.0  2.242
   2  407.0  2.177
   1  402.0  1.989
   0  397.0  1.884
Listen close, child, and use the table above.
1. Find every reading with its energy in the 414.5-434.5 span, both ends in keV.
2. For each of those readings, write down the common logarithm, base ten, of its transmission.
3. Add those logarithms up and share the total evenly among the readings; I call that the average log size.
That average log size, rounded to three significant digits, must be 0.266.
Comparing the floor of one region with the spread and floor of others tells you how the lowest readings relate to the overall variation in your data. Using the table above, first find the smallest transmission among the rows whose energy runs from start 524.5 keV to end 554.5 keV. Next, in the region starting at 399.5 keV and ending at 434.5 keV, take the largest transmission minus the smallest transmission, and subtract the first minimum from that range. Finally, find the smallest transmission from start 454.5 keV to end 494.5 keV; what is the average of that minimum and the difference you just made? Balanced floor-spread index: 0.19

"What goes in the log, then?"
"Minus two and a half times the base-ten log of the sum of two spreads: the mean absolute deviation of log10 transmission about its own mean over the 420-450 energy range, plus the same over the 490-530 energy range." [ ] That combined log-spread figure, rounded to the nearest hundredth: 2.99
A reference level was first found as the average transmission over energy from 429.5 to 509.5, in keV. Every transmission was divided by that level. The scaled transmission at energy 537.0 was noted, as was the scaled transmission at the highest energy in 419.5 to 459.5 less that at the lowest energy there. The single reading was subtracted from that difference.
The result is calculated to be -1.14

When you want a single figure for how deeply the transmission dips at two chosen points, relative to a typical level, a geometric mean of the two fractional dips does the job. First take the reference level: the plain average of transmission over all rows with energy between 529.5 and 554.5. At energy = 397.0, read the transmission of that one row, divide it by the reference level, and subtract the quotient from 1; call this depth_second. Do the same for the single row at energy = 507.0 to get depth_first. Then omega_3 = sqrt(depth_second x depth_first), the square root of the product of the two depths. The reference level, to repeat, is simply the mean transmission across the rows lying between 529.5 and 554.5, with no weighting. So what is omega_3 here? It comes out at 0.02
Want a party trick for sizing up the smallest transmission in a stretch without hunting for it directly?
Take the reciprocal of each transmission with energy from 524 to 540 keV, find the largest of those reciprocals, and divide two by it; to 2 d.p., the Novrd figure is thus 3.73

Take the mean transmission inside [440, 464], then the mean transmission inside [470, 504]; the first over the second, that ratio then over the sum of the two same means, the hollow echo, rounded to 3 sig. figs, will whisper 0.292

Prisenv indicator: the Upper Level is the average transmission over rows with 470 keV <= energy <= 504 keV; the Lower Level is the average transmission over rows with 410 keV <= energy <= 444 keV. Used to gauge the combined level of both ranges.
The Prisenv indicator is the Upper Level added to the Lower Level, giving 3.60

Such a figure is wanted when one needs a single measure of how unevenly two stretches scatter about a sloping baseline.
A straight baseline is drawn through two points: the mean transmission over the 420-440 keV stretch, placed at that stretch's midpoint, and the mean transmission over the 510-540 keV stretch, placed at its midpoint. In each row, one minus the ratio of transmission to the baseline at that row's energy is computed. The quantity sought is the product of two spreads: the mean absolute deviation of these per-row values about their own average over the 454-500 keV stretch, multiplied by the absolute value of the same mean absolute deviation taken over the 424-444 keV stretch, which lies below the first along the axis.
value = 0.0020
